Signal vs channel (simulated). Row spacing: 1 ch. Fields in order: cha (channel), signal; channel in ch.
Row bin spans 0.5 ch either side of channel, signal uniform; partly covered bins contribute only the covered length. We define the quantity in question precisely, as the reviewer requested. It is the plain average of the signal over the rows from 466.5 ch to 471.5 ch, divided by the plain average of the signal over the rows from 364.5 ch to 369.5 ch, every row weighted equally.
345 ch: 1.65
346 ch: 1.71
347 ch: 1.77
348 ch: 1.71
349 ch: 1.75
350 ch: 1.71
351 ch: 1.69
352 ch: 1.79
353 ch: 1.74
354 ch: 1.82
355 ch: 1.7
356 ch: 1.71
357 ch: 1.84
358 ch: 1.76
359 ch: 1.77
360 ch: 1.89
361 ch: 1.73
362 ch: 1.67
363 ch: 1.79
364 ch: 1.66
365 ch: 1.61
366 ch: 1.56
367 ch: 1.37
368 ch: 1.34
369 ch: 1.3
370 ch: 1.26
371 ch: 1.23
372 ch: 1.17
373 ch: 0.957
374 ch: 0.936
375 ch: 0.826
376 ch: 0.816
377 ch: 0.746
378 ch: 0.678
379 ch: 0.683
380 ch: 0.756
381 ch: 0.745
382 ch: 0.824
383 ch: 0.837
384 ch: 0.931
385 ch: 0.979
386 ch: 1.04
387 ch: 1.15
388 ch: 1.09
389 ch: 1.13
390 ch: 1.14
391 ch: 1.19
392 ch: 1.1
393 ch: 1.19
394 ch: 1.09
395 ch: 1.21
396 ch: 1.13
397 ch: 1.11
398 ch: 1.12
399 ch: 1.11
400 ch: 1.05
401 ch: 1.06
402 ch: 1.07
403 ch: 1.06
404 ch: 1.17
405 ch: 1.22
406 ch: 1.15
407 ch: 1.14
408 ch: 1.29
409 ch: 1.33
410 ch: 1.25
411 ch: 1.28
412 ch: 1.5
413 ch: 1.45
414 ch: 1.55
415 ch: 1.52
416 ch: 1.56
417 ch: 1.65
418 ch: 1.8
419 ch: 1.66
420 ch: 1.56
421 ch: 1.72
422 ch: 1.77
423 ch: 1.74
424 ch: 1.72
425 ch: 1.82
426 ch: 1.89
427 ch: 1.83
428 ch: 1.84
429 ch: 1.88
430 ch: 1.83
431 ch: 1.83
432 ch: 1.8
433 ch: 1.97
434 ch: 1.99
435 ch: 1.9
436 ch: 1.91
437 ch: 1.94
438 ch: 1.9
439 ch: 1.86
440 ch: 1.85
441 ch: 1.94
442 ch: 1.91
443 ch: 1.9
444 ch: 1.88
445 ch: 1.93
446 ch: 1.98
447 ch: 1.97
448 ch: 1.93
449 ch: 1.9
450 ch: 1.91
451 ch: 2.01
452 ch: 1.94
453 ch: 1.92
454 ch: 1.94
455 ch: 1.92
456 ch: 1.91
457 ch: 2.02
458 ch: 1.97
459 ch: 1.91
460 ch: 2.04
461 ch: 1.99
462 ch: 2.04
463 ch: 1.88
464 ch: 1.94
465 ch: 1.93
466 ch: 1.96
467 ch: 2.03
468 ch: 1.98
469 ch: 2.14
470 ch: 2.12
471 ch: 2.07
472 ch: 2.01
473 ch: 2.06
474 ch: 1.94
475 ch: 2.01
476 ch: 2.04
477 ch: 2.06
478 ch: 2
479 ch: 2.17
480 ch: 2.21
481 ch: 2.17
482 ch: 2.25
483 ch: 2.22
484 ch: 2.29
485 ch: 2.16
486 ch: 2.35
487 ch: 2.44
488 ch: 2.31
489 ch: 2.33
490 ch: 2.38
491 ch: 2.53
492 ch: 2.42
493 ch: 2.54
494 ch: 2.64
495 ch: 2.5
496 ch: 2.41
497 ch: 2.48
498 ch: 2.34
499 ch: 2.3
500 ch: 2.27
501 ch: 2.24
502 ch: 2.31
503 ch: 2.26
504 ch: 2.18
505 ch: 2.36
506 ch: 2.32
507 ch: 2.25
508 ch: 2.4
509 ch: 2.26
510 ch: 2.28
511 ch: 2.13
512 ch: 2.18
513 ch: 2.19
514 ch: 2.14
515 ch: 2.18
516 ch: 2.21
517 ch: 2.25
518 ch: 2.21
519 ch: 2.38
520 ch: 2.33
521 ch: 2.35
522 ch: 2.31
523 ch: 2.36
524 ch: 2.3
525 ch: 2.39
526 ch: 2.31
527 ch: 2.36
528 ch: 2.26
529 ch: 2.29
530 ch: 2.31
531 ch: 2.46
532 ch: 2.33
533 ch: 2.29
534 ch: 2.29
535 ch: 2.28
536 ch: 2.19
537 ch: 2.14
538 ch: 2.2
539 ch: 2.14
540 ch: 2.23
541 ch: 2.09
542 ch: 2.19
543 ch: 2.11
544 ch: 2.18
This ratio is 1.4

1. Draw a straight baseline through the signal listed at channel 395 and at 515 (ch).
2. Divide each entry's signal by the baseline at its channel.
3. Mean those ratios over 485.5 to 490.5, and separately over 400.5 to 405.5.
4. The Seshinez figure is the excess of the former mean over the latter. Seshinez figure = 0.33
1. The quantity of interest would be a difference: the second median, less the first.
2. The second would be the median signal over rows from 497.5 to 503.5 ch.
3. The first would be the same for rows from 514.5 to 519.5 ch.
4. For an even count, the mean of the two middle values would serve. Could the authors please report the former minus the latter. 0.1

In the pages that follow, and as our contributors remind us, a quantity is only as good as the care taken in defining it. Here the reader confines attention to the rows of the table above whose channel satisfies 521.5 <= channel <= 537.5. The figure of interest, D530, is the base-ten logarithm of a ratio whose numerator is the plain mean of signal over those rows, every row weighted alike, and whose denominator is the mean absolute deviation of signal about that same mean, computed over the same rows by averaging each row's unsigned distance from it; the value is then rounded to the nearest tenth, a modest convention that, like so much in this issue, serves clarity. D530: 1.7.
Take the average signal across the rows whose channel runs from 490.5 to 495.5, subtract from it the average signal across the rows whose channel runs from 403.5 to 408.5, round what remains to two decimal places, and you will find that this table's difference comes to 1.33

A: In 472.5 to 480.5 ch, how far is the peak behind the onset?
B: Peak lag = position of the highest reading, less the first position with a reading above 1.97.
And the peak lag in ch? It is 7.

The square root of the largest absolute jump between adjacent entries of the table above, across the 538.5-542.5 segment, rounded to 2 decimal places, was 0.37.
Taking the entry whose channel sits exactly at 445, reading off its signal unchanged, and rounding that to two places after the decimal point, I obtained 1.93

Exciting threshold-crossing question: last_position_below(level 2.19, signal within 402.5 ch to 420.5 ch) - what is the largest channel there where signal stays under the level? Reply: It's 420 ch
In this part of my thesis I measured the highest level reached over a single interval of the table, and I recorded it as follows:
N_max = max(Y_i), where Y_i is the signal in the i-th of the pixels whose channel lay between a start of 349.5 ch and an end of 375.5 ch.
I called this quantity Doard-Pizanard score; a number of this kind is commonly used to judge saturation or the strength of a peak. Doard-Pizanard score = 1.89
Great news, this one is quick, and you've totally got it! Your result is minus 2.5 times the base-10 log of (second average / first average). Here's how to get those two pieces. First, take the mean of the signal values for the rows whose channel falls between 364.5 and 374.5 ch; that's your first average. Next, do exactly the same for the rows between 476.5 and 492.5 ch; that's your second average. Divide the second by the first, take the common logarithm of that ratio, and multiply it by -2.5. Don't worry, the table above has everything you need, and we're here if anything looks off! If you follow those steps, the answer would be -0.63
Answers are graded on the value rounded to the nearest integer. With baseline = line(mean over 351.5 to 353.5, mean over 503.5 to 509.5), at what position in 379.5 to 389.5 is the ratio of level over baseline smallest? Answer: 381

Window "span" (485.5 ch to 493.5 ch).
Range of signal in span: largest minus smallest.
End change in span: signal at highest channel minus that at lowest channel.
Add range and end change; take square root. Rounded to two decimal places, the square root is 0.65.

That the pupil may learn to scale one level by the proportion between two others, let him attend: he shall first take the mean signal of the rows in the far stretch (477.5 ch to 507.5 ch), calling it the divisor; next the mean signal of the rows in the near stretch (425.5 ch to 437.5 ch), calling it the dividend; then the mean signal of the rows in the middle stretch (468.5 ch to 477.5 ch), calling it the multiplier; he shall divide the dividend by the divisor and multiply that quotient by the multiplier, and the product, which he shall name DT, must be 1.7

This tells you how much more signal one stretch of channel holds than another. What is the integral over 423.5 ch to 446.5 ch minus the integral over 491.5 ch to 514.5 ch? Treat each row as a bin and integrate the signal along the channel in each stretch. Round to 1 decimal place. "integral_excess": -10.1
